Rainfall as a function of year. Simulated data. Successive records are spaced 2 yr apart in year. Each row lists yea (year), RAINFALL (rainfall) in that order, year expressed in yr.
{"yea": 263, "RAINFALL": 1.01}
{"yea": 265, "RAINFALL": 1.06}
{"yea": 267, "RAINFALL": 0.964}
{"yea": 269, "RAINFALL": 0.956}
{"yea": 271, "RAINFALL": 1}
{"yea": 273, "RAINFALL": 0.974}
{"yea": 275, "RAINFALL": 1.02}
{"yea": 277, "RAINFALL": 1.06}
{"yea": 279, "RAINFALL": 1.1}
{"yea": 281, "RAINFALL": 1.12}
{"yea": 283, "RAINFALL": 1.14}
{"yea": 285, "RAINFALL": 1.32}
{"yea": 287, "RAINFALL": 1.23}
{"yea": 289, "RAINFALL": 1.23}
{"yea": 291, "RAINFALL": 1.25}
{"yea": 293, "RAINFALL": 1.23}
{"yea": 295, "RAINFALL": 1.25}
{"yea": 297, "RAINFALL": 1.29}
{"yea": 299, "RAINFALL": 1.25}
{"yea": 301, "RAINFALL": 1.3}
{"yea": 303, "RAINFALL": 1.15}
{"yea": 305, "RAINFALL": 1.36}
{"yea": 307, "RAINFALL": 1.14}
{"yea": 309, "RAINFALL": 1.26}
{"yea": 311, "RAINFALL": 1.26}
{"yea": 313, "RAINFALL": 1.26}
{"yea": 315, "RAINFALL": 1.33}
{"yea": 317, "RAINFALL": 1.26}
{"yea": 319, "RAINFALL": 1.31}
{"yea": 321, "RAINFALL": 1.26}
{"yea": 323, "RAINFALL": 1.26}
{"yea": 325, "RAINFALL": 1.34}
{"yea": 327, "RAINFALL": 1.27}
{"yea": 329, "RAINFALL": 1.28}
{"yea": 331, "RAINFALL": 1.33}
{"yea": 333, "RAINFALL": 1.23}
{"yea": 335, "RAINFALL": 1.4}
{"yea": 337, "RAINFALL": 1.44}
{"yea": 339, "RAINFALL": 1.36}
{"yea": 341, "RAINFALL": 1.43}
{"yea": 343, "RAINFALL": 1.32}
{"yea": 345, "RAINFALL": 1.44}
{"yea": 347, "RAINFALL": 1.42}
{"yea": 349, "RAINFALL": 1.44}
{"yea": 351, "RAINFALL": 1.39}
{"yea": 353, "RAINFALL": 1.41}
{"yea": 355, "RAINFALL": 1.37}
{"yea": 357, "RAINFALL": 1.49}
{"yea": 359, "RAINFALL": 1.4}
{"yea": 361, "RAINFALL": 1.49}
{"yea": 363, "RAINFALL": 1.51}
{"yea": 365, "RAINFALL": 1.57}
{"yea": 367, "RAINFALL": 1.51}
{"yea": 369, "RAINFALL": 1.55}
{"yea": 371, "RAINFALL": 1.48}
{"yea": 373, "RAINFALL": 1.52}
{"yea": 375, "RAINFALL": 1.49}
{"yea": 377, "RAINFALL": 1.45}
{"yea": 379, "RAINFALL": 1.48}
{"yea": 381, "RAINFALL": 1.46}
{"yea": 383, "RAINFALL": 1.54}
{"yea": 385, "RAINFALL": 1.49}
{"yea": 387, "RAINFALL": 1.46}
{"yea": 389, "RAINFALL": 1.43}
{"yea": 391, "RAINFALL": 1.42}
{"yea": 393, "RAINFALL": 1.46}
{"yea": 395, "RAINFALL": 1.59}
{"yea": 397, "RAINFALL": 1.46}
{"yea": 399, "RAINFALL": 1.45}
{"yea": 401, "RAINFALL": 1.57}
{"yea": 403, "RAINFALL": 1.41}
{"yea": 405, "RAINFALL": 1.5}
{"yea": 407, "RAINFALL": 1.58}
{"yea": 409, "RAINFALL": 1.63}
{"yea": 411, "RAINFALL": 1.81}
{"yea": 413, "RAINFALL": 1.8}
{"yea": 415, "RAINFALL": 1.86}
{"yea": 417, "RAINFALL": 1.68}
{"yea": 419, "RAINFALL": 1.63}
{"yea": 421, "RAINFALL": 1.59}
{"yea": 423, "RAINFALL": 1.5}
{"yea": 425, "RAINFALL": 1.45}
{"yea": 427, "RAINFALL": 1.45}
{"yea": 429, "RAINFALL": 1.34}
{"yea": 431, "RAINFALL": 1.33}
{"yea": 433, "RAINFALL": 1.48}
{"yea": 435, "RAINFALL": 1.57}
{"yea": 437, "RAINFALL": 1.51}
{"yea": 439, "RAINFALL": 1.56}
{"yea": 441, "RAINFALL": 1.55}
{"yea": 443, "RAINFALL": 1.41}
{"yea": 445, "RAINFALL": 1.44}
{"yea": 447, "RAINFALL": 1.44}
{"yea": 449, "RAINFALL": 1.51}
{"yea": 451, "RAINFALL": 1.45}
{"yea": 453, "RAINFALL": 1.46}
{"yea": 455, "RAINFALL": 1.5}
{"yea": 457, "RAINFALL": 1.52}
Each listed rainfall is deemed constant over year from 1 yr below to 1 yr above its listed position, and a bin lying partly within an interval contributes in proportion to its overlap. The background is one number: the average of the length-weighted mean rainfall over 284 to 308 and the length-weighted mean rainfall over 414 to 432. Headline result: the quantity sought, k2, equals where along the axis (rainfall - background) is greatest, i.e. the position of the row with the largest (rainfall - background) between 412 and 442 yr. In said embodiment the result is 415 yr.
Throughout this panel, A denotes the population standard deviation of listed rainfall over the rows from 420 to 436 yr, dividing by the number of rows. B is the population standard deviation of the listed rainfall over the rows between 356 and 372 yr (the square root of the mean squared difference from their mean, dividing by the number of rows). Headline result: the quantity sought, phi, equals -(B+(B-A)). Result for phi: -0.01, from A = 0.088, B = 0.048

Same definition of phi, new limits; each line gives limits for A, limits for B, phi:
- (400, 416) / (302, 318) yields 0.01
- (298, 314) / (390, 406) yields -0.06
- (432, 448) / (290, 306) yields -0.06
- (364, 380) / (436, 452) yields -0.07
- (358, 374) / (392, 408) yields -0.08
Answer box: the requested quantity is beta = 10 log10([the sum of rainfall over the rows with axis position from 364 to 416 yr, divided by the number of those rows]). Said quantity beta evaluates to 1.87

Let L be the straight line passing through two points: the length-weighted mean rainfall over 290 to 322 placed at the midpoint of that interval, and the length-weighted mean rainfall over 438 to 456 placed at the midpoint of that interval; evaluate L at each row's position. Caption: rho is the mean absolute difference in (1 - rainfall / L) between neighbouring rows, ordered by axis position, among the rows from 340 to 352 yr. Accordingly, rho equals 0.0490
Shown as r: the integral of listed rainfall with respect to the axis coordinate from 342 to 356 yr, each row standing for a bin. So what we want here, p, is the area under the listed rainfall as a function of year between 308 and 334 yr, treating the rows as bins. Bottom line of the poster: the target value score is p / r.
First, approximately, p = 33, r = 20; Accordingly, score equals 1.70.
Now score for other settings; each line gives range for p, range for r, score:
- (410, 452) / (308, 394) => 0.54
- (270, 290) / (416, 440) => 0.62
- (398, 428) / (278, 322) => 0.88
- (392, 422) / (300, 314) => 2.75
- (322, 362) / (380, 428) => 0.74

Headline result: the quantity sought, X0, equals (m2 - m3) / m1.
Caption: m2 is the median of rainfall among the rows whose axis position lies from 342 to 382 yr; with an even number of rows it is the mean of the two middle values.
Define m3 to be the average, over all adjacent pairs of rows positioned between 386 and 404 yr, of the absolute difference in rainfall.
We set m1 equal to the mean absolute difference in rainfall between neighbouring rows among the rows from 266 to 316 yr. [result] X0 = 22.7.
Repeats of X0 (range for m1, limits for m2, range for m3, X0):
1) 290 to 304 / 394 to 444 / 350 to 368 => 27.9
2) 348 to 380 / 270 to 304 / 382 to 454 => 21.8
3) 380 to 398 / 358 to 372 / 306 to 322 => 23.3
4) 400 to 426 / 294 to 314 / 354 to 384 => 13.9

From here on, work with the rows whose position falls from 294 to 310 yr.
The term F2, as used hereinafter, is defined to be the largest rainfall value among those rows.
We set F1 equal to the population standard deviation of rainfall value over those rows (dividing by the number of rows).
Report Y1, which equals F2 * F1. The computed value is 0.094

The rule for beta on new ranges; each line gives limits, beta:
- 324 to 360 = 1.38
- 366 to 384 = 1.75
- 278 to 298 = 0.85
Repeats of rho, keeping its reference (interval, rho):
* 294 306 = 0.0777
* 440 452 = 0.0410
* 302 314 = 0.0878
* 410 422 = 0.0490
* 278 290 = 0.0502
